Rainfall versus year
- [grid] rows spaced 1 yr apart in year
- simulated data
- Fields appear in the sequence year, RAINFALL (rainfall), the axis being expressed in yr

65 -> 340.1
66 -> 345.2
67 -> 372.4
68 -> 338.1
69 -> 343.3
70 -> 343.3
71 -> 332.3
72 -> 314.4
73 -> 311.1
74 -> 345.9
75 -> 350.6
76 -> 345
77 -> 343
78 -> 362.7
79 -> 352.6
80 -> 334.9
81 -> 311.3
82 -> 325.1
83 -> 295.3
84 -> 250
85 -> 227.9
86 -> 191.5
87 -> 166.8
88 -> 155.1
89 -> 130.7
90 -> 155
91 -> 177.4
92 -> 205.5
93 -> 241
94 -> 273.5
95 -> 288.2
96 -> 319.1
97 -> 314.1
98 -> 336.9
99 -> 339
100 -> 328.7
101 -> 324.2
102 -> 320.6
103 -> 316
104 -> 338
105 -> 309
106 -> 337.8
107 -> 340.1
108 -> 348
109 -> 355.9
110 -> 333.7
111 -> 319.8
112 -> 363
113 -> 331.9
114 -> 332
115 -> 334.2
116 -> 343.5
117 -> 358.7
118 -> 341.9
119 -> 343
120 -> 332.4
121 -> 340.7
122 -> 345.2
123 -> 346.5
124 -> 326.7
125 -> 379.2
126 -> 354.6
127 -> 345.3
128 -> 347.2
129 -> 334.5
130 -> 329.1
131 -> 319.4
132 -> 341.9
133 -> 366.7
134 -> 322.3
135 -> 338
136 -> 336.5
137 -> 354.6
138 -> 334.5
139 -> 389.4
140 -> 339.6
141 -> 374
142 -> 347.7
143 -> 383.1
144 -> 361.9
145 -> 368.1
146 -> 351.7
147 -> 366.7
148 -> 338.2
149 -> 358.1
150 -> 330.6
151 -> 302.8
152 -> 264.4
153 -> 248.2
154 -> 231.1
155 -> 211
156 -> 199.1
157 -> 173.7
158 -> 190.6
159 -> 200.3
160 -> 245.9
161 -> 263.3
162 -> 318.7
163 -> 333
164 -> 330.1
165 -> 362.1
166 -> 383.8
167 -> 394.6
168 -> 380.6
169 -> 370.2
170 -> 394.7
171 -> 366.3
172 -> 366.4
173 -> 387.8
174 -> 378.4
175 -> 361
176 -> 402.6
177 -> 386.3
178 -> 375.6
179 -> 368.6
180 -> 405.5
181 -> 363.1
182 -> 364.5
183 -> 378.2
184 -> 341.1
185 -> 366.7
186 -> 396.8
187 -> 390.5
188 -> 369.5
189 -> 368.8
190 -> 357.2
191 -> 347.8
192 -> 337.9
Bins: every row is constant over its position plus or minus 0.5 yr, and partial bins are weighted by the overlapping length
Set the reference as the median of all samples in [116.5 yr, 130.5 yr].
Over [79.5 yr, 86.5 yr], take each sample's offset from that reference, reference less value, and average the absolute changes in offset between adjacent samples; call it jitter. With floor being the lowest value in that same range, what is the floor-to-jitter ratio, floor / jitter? 7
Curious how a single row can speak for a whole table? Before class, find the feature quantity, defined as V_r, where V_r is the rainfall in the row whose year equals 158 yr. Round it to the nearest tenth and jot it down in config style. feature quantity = 190.6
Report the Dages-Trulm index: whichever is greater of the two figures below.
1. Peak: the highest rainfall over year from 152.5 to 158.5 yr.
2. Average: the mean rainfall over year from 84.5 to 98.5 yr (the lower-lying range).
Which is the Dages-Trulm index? 248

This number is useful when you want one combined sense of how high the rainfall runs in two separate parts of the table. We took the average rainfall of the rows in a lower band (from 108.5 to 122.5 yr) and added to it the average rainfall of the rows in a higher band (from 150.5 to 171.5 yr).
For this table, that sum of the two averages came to 635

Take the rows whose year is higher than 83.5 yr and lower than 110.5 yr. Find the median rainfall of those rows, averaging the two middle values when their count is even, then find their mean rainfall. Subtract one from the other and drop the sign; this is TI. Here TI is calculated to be 39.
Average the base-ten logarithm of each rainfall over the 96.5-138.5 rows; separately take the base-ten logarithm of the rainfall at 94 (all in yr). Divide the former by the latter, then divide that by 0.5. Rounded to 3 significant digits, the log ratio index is 2.08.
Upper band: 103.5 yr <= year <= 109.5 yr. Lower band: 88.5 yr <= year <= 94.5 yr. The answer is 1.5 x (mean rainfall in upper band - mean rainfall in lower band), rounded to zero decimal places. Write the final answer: 211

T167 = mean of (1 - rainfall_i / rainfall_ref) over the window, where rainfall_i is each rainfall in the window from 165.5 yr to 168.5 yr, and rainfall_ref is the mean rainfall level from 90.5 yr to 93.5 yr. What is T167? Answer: -0.86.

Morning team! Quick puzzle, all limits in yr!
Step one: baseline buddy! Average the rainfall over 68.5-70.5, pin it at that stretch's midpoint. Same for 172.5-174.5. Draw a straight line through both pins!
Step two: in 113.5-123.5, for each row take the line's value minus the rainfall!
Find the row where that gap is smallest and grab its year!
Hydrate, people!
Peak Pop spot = 117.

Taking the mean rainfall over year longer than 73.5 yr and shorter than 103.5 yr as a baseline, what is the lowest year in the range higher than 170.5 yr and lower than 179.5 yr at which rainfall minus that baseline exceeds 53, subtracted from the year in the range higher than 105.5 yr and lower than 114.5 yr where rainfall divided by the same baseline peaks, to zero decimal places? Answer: -59 yr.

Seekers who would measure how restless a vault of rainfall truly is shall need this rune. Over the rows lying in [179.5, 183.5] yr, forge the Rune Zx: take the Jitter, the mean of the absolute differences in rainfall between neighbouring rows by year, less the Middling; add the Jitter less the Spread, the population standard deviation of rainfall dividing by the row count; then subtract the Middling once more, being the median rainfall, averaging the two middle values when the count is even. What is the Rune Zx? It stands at -721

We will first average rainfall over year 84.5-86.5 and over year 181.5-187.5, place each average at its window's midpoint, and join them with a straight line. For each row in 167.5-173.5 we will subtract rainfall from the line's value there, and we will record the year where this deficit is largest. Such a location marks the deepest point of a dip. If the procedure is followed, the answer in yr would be 172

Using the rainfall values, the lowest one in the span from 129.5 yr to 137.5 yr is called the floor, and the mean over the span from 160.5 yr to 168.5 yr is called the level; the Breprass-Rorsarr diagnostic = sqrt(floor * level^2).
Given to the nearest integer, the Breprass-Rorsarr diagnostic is 6180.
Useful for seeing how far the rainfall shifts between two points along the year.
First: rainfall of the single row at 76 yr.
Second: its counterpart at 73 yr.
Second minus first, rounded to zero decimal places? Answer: -34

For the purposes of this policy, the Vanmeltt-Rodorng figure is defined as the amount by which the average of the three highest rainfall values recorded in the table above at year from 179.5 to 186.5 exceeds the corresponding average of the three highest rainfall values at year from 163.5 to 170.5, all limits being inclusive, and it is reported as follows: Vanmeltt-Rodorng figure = 2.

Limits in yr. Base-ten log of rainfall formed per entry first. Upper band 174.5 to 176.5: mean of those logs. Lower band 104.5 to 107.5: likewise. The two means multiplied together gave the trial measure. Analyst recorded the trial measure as 6.50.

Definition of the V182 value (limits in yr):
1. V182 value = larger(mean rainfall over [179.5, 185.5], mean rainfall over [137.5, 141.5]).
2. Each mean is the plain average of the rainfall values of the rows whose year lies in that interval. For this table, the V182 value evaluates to 370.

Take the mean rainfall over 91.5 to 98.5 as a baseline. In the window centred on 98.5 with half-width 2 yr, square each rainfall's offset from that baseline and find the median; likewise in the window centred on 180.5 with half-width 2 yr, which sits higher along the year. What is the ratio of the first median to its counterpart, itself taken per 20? 0.018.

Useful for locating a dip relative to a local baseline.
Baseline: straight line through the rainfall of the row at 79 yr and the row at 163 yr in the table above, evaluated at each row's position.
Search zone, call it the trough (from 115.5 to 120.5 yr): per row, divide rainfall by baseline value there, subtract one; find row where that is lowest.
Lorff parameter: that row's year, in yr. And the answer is 120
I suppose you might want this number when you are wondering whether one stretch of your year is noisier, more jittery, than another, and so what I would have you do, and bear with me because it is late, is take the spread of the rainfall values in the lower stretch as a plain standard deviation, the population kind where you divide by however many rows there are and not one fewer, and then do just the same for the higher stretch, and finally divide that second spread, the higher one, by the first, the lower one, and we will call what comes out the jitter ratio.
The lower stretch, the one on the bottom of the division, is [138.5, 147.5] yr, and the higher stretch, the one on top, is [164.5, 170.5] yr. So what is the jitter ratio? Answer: 0.77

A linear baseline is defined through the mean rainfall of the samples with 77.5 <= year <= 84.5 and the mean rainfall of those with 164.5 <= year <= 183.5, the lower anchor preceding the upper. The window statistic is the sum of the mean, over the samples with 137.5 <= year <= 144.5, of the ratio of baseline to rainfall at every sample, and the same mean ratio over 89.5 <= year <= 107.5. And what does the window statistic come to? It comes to 2.18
